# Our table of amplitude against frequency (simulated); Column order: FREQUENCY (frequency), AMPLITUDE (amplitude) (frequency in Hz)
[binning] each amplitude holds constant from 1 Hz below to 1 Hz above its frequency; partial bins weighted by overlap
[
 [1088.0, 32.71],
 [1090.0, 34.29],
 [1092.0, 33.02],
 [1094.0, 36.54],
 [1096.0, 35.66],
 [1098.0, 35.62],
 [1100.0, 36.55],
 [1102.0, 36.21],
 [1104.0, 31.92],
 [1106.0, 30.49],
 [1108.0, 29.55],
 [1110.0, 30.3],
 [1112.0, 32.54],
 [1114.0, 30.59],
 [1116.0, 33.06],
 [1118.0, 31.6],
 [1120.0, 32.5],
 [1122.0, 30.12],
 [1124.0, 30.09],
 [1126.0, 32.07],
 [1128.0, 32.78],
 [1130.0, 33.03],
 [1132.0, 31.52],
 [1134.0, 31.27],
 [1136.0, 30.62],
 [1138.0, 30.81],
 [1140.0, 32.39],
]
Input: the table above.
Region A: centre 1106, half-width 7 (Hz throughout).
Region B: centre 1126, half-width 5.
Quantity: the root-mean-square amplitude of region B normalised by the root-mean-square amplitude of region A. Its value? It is 0.97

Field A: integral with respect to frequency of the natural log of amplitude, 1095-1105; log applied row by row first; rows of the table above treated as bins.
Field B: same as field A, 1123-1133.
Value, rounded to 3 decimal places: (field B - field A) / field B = -0.028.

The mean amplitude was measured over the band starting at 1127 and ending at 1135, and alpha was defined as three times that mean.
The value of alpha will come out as 96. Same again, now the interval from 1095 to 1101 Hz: 108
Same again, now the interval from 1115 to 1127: 95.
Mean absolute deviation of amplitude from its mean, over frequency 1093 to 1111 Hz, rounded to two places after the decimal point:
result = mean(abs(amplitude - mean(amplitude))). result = 2.74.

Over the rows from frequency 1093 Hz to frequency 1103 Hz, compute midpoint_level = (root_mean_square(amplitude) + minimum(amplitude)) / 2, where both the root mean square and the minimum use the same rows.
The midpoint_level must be 35.87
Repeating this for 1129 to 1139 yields 31.04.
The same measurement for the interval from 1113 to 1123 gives 30.86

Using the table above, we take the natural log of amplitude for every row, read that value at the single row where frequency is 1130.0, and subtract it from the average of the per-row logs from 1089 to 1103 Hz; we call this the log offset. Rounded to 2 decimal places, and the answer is 0.07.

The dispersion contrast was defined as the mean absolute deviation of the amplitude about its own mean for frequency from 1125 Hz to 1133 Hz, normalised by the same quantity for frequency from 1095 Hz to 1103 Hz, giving 1.5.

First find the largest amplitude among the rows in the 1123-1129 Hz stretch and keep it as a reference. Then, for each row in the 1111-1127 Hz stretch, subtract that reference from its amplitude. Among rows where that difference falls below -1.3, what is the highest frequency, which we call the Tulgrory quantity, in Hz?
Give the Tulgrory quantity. 1124.0 Hz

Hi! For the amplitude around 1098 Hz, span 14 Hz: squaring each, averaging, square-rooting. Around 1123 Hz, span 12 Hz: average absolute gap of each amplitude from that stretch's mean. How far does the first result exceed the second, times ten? 342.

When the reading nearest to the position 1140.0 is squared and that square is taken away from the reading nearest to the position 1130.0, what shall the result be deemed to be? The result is -1016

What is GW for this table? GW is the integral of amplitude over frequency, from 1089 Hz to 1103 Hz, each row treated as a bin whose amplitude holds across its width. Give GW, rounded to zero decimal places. 496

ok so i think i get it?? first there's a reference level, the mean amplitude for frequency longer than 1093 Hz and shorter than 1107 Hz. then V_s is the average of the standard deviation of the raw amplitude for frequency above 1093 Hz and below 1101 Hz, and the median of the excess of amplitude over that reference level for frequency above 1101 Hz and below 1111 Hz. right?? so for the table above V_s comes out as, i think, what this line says -1.9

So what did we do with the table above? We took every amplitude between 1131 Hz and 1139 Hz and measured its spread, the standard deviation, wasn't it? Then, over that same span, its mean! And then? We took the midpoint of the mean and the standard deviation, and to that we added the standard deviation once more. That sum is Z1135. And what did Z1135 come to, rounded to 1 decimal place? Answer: 16.1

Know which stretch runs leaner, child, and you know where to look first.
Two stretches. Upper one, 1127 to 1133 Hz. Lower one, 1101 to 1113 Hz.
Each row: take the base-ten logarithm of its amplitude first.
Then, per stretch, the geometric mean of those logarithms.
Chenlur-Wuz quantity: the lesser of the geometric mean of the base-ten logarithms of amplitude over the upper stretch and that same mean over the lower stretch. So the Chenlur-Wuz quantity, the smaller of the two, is 1.50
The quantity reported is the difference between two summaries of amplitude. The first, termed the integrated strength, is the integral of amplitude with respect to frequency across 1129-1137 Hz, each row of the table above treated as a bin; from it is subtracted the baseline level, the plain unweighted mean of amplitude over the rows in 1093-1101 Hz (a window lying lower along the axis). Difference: 216.8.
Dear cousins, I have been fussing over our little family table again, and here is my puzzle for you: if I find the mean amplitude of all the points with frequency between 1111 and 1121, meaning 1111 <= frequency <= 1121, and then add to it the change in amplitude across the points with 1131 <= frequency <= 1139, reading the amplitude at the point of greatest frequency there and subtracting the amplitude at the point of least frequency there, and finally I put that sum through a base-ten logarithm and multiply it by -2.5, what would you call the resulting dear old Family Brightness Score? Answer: -3.74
